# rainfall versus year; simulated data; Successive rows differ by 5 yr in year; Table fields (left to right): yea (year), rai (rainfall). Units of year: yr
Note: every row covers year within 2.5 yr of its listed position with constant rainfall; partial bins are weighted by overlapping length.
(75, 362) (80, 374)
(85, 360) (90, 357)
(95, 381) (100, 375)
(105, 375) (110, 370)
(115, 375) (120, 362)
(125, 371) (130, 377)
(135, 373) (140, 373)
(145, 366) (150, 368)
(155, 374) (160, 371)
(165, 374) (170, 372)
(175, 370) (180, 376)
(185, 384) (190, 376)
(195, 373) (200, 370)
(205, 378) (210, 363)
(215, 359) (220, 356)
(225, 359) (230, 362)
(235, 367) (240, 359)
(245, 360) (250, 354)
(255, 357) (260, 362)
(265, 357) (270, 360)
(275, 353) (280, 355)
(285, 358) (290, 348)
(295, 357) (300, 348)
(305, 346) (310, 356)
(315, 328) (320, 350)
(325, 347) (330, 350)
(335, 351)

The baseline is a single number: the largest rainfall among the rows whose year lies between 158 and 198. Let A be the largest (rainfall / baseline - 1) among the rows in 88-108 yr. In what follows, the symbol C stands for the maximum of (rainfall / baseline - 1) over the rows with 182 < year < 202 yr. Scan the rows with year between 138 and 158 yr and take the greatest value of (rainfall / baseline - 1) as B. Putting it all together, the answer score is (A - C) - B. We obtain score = 0.018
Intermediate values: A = -0.008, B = -0.026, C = 0.00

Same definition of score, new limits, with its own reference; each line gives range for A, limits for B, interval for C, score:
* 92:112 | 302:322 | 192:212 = 0.081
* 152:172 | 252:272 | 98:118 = 0.055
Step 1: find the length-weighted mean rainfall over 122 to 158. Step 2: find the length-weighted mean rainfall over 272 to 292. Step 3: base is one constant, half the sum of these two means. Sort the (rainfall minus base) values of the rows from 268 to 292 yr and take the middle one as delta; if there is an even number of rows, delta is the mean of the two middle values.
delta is -8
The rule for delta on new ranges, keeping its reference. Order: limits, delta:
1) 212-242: -4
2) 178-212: 13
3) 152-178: 9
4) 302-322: -15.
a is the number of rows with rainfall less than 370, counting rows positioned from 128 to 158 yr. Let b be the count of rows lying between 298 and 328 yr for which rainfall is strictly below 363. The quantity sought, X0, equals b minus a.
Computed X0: 4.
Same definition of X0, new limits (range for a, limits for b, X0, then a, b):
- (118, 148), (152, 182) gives -2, 2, 0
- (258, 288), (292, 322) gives 0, 6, 6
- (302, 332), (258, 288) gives 0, 6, 6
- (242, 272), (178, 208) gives -6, 6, 0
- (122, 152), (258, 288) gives 4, 2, 6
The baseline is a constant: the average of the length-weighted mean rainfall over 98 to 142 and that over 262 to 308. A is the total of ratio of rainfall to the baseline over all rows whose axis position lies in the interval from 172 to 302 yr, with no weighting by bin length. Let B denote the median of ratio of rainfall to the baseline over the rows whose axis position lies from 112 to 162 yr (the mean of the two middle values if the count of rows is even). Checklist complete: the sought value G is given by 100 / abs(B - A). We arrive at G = 4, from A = 26.0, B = 1.02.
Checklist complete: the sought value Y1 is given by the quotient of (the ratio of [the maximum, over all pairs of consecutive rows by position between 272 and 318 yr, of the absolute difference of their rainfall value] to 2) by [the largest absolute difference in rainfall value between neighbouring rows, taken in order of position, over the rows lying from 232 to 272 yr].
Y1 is 1.75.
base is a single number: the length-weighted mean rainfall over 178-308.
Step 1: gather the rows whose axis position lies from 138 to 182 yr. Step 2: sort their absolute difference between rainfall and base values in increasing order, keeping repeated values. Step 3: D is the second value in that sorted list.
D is 6.7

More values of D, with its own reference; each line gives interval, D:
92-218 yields 1.7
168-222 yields 2.3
